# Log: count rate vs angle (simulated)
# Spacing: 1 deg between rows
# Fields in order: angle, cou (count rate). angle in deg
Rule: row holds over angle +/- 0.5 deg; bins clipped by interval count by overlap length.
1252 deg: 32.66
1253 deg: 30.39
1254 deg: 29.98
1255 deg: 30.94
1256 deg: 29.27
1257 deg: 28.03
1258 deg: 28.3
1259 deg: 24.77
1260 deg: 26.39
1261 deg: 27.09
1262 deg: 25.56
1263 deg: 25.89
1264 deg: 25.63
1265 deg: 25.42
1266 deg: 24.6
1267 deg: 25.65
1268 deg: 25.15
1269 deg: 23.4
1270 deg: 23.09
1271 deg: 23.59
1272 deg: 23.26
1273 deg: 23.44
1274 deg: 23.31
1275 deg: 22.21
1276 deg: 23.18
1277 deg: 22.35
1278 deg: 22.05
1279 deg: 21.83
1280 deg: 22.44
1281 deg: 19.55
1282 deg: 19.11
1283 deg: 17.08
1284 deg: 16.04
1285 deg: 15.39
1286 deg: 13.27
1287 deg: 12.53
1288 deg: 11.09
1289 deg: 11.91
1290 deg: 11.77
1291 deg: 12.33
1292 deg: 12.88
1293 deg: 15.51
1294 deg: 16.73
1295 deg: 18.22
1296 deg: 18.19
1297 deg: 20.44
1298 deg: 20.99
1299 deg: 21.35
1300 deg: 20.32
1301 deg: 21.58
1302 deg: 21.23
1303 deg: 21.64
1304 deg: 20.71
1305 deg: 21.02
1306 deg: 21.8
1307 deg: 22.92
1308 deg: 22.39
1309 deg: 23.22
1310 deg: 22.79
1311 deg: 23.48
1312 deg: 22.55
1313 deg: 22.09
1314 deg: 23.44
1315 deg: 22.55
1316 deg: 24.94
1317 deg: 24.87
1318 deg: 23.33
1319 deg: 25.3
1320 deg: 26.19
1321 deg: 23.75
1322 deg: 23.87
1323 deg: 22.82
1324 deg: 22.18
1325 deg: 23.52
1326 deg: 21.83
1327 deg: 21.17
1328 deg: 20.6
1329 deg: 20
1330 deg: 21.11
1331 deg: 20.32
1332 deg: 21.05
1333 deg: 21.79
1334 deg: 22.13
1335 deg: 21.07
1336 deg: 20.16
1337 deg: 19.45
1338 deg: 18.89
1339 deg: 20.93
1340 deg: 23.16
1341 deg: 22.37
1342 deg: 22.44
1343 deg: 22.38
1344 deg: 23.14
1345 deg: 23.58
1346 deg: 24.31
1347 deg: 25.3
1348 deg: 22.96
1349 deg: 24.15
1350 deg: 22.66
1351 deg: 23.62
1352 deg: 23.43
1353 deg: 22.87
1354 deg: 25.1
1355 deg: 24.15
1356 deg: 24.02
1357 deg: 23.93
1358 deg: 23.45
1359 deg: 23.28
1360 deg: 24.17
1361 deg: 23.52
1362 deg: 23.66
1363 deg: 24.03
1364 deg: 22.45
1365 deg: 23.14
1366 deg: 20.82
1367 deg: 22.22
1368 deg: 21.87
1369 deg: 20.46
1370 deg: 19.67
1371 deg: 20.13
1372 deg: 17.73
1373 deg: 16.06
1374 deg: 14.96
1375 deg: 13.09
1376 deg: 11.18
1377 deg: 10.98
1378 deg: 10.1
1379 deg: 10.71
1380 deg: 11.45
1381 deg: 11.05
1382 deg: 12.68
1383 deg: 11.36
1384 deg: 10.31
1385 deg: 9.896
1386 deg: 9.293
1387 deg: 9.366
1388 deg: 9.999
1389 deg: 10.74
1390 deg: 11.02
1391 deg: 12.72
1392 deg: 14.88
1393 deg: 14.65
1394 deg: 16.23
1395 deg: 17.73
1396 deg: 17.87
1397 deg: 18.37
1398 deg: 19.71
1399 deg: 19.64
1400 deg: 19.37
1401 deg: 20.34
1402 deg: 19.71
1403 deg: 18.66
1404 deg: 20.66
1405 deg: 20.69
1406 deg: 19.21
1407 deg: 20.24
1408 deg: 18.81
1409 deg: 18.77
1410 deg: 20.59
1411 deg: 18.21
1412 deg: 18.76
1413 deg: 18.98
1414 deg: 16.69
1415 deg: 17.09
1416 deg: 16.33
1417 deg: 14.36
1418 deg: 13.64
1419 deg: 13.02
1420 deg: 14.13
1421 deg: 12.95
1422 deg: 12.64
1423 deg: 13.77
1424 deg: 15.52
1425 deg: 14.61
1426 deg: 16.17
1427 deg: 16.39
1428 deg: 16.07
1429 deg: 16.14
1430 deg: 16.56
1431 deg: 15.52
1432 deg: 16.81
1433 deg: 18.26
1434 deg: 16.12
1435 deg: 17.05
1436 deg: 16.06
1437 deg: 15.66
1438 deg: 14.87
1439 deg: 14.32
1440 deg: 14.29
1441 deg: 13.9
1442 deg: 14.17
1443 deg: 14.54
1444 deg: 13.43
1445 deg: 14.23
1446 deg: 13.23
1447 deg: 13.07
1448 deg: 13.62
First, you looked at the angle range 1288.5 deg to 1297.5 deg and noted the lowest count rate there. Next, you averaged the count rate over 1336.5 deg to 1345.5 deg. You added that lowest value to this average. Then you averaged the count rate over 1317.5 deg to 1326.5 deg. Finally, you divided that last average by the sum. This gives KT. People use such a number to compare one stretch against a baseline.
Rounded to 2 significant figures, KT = 0.70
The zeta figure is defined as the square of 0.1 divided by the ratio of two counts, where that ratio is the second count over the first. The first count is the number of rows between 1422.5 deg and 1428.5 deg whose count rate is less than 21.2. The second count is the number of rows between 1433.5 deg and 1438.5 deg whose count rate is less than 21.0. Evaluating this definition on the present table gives 0.014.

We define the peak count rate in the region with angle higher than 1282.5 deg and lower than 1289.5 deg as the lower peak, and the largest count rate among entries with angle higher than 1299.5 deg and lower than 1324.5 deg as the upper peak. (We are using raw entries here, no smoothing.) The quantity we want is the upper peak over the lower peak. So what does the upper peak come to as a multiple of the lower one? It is 1.53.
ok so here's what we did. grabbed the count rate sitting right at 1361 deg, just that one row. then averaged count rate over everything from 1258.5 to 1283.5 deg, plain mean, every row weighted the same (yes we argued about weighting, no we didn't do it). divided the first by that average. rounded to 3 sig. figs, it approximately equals 1.00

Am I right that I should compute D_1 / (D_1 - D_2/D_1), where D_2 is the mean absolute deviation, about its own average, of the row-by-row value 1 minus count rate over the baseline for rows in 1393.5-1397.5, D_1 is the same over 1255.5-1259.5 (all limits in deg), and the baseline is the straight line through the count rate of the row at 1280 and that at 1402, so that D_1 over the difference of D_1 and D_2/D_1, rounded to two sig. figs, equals -0.12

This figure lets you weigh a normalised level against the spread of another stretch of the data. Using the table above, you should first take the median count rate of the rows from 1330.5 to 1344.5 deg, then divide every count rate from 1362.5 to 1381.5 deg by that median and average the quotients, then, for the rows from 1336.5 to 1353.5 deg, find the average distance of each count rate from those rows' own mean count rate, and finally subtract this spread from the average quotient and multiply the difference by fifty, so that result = -17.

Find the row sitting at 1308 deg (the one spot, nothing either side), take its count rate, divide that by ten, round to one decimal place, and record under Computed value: 2.2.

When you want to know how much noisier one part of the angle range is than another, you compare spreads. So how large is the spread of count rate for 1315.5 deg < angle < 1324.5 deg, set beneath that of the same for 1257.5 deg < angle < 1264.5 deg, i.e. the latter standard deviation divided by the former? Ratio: 0.9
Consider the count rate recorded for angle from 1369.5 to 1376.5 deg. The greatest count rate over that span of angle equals 20.13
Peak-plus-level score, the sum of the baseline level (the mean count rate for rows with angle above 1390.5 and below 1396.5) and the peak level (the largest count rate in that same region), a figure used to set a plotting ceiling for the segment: 34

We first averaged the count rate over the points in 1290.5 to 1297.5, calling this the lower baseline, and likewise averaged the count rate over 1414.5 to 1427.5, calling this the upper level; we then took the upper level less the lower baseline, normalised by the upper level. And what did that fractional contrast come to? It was -0.1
